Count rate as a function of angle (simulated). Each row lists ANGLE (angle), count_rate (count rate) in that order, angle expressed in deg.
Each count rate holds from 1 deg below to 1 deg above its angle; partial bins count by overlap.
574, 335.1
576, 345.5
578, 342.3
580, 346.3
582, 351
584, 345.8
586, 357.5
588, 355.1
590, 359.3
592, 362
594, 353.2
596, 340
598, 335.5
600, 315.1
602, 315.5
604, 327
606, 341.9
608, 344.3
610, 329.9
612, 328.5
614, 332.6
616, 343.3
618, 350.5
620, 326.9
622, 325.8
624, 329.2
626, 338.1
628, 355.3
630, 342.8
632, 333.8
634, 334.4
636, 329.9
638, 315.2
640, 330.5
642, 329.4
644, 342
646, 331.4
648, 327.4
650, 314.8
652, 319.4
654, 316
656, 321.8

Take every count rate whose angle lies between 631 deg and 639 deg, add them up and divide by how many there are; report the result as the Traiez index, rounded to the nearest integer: 328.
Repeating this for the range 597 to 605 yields 323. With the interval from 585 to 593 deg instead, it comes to 358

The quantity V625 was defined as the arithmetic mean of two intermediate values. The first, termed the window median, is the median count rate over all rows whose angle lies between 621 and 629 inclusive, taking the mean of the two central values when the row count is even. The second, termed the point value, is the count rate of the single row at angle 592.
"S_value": 348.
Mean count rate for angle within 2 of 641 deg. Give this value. 330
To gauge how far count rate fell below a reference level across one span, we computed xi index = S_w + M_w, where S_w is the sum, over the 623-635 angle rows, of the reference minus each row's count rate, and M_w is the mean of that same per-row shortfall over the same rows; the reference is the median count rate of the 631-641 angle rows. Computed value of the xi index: -59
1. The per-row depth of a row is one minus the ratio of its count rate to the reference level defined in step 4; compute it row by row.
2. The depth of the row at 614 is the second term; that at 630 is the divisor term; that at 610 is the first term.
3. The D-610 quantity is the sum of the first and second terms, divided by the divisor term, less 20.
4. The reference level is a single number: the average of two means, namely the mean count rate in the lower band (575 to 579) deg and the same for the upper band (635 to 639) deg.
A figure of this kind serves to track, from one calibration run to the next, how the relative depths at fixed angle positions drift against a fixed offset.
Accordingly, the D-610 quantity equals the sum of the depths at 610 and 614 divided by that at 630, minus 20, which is -20.4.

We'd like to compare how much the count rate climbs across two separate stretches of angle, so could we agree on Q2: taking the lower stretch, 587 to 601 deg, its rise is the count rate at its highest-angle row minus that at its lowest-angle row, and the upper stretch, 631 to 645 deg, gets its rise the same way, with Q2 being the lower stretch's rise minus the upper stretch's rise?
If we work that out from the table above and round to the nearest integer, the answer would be -48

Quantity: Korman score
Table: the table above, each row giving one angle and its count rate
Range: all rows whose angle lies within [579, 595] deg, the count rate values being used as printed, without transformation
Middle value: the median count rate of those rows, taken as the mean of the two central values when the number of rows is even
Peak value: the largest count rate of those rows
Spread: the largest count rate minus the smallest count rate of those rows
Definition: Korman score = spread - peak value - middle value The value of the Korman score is -700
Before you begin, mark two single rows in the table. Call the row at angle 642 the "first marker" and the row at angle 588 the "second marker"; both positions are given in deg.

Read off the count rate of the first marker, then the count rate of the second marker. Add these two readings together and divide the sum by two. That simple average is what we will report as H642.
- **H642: 342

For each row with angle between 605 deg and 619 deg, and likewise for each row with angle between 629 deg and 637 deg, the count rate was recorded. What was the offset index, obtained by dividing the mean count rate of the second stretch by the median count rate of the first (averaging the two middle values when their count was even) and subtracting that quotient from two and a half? 1.52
